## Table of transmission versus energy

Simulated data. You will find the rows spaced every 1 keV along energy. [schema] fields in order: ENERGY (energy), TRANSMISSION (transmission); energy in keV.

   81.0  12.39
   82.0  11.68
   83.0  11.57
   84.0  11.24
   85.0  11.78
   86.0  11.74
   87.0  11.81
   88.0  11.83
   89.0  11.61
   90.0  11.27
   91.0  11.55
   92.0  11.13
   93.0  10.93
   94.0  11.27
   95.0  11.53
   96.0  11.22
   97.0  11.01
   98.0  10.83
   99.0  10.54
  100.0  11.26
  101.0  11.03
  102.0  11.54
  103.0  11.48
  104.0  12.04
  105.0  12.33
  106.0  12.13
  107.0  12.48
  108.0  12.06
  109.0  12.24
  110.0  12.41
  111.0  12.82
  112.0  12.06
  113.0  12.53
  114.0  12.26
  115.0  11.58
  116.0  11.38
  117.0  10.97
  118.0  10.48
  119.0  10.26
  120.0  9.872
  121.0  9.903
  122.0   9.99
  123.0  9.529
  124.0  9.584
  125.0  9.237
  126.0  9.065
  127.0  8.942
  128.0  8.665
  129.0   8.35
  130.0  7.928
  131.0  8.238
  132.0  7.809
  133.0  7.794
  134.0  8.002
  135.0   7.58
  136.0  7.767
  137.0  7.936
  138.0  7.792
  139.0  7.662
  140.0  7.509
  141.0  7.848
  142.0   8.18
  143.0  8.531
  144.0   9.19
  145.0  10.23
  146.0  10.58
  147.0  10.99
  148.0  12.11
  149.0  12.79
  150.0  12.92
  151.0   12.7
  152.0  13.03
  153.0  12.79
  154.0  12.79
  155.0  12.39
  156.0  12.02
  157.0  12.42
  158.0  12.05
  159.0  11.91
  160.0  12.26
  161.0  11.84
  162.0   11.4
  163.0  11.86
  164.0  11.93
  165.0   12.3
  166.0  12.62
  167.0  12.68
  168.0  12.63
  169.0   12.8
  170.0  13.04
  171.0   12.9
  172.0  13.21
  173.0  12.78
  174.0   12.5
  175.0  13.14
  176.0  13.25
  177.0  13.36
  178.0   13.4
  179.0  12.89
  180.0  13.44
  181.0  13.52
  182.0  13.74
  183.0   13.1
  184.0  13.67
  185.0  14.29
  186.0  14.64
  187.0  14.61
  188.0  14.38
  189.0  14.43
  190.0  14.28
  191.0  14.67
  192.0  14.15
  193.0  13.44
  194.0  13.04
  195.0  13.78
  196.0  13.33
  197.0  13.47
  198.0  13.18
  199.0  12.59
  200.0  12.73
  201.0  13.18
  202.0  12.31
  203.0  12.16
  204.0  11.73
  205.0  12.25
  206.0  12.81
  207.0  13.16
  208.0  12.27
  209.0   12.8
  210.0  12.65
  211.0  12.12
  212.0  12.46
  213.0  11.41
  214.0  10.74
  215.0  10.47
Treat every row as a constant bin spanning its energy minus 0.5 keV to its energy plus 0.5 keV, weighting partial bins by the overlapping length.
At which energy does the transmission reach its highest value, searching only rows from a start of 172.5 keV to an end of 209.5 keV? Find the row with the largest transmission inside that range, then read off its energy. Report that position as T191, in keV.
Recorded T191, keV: 191.0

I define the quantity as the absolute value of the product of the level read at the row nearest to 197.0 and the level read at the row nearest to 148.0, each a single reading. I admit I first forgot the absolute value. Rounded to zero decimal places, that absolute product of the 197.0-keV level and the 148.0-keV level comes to 163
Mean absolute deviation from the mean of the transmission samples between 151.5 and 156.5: 0.32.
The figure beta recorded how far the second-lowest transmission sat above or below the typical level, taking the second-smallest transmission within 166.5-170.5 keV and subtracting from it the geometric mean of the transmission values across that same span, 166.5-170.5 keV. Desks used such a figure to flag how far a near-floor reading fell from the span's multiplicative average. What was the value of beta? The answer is -0.11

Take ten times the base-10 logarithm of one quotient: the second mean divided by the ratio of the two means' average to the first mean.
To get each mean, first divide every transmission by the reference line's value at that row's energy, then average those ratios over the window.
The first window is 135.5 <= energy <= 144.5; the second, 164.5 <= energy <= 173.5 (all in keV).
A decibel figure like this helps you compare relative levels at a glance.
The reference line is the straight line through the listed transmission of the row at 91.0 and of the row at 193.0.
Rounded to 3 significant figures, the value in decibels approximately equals -1.08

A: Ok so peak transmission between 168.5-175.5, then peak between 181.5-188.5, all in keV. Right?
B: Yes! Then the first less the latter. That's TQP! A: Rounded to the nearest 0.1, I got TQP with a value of -1.4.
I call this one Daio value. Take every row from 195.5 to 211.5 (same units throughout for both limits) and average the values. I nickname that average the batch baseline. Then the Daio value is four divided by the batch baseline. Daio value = 0.32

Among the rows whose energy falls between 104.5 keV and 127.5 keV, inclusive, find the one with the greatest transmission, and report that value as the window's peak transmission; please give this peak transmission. 12.82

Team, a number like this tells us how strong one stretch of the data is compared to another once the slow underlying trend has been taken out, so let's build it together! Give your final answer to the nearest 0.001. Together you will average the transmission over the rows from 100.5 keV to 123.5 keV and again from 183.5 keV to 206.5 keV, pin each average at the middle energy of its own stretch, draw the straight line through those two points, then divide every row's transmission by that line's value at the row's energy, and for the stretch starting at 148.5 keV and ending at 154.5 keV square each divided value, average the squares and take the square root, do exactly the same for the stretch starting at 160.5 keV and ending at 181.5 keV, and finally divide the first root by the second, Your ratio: 1.045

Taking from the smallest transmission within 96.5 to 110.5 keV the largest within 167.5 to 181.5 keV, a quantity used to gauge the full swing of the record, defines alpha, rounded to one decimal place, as -3.0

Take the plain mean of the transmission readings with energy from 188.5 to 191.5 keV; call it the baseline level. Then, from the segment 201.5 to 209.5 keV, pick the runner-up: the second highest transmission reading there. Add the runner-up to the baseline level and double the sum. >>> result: 54.5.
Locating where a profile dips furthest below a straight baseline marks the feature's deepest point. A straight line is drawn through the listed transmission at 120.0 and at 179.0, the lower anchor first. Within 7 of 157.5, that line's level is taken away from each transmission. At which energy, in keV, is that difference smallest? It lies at 162.0 keV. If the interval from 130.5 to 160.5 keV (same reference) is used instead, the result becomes 140.0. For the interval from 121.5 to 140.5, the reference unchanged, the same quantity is 140.0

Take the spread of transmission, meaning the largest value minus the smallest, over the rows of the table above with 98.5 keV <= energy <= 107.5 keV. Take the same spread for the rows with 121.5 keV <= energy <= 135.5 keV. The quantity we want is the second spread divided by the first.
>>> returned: 1.2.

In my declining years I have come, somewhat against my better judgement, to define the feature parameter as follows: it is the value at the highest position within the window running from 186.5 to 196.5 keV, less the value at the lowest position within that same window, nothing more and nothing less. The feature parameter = -1.3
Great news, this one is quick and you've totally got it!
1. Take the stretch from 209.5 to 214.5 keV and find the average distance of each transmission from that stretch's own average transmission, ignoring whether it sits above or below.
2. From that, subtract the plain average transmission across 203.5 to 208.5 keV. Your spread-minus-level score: -11.8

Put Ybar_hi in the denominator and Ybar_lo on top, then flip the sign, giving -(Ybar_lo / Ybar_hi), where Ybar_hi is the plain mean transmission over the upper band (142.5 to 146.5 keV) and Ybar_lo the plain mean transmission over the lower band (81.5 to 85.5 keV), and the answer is -1.2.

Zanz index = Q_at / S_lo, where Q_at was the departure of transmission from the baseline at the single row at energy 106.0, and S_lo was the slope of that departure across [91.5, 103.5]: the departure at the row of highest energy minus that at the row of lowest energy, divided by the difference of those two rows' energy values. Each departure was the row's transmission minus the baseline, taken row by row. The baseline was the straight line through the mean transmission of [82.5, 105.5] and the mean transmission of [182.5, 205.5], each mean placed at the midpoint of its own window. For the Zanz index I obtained 41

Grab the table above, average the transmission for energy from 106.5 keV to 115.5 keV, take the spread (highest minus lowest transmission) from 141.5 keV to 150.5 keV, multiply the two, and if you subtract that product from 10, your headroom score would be -48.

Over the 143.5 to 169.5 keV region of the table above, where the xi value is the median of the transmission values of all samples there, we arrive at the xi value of 12.3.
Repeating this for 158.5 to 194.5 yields 13.1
